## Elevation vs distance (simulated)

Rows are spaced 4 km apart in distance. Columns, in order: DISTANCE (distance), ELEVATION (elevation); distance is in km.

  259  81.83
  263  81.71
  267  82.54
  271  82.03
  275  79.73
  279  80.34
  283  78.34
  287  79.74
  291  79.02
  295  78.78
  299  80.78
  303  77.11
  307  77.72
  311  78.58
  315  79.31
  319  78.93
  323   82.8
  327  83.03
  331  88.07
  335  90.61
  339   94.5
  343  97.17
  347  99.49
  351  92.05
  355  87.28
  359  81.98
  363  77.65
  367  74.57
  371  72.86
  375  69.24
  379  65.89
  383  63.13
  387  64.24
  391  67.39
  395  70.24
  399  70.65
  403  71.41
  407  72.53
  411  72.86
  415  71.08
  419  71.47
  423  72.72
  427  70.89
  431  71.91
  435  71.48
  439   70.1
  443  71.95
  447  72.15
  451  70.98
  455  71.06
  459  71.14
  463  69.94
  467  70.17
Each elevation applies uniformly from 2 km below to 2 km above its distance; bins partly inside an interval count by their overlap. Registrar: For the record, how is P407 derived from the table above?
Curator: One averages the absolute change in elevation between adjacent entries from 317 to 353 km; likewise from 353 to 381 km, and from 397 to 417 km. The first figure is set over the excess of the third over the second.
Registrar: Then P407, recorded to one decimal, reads -1.4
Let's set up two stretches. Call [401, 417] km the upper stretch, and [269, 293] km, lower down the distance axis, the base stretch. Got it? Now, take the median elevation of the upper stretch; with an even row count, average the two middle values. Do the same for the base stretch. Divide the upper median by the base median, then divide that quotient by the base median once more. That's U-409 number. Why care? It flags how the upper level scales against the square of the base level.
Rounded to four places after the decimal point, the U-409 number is 0.0113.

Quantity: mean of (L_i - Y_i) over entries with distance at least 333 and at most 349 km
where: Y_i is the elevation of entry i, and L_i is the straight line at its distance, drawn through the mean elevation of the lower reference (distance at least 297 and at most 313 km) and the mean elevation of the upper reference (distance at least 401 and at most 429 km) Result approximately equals -19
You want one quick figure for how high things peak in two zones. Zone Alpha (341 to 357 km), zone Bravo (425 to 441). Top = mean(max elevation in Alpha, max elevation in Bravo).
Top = 86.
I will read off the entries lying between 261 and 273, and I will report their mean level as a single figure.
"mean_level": 82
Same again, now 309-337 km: 83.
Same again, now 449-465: 71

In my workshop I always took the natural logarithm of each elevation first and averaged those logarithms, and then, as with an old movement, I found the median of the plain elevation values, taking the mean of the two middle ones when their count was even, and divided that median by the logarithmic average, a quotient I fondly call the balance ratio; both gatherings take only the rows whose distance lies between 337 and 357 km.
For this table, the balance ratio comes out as 20.8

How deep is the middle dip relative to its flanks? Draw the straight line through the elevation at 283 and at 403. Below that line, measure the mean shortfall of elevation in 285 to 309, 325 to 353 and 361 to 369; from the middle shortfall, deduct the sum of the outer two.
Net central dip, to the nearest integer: -13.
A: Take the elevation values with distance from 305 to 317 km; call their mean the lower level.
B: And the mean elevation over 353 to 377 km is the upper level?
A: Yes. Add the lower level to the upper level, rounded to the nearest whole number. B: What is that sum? 156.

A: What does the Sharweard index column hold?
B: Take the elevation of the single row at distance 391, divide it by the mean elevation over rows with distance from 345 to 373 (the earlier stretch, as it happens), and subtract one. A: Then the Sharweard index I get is -0.19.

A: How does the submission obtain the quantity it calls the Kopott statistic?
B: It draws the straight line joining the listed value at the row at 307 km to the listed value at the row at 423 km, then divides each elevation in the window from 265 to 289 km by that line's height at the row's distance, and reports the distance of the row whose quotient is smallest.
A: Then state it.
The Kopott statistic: 283 km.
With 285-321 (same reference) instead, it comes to 303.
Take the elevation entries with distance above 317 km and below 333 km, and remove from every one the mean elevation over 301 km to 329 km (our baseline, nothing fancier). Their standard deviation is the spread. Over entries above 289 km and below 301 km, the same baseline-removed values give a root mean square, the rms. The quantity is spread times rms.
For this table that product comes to 3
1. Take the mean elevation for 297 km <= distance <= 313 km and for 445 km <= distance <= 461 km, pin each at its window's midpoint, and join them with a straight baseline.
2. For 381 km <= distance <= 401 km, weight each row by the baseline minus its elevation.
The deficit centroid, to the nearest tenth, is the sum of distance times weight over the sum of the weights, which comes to 388.5 km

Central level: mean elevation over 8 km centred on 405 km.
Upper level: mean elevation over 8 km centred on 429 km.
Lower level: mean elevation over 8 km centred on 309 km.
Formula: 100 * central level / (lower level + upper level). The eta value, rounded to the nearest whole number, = 48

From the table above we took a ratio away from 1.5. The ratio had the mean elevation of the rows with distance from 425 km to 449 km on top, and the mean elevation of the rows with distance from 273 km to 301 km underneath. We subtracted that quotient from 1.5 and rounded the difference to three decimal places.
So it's 0.602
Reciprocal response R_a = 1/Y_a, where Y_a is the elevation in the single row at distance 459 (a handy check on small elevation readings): 0.0141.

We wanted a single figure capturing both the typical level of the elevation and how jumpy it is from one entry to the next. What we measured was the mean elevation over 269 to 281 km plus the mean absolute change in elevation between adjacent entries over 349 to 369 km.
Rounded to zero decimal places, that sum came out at 85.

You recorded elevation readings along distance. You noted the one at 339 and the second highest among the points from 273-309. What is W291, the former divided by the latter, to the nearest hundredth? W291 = 1.18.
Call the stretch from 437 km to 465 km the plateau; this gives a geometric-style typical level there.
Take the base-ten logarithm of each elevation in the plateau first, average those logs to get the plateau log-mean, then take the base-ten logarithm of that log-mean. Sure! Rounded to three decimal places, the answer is 0.268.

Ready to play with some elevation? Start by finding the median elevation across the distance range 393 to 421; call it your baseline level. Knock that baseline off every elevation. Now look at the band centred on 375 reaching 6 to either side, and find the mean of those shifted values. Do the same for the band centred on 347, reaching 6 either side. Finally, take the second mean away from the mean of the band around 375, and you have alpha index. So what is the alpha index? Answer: -27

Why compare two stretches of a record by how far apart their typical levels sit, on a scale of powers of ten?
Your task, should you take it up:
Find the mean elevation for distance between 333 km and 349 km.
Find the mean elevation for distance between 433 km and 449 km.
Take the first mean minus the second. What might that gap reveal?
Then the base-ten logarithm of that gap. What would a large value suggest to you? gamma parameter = 1.4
